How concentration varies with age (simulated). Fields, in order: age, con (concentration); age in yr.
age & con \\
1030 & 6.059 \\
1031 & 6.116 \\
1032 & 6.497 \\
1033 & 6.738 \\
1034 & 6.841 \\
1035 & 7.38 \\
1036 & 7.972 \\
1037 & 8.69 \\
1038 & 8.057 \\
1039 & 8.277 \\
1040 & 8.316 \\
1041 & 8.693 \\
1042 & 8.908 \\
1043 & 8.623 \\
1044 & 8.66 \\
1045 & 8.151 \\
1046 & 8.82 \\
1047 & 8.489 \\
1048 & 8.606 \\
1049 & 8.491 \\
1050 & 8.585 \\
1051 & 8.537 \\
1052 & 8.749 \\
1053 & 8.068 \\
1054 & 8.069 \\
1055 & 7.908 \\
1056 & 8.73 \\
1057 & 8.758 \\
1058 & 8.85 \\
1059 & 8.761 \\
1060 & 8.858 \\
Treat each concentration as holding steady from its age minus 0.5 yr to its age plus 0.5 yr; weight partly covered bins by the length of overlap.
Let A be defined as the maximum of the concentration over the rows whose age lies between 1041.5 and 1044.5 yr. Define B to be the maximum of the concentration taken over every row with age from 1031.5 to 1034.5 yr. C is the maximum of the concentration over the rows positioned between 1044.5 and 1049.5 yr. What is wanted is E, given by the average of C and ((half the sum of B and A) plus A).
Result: 12.8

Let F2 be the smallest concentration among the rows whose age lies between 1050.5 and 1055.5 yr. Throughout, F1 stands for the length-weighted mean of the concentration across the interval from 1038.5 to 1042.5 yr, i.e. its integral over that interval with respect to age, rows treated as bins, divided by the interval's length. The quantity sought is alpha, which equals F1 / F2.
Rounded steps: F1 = 8.55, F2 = 7.908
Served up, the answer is 1.08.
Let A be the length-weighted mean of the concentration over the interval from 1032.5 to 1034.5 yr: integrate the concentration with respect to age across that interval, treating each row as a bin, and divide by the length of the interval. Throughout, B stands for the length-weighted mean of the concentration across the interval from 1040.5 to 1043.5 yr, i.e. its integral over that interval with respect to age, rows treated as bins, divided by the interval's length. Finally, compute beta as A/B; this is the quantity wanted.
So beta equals 0.78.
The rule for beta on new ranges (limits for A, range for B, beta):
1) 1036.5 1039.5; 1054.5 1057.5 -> 0.99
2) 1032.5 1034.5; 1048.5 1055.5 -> 0.81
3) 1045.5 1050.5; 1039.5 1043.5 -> 1.00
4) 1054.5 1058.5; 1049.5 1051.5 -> 1.00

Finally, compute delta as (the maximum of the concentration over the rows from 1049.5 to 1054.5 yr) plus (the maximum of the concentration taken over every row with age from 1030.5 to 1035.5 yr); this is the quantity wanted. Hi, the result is 16.13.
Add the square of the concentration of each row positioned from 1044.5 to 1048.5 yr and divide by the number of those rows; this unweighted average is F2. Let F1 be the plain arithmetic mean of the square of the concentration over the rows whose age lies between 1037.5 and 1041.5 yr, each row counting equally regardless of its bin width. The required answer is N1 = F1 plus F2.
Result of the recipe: 142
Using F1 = 70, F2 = 72.6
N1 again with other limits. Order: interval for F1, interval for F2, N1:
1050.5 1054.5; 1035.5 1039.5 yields 138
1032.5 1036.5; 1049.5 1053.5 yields 125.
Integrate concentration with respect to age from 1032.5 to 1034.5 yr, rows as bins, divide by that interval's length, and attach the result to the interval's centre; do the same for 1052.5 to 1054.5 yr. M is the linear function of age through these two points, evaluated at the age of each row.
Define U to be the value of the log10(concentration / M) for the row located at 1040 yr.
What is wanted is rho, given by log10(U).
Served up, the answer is -1.2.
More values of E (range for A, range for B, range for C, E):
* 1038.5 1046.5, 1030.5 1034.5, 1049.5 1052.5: 12.8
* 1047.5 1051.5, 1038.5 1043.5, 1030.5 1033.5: 12.1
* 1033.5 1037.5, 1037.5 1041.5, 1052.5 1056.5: 13.1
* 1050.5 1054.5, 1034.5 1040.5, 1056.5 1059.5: 13.2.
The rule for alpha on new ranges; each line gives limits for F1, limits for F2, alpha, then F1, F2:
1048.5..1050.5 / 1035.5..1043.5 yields 1.07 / 8.54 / 7.972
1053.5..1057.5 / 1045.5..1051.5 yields 0.99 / 8.37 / 8.489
